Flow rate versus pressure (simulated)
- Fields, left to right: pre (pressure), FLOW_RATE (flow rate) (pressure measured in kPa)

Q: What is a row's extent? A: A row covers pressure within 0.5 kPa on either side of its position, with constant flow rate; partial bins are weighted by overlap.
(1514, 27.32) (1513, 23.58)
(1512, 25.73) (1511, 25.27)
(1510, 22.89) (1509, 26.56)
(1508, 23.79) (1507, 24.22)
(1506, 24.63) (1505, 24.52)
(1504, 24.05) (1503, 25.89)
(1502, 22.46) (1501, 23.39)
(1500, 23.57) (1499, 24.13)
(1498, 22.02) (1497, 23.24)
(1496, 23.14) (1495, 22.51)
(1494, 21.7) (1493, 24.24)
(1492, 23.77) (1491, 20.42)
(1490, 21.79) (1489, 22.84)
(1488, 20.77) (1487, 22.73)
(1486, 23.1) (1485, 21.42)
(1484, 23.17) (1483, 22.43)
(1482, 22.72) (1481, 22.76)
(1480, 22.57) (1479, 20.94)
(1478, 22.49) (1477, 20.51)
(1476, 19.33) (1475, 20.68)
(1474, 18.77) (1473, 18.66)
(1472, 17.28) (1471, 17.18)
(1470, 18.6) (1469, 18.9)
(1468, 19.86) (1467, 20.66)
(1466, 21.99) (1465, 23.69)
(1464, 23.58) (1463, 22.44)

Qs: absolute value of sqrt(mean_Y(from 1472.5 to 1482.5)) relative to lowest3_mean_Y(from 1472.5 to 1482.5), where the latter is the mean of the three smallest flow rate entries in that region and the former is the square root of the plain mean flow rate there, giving 0.242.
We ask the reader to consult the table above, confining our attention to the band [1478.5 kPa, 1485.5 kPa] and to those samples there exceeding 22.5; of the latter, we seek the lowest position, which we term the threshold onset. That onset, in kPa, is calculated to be 1480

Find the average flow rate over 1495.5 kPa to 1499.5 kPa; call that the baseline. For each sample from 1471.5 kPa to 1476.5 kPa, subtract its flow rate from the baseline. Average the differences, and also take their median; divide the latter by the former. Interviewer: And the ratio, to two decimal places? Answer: 1.04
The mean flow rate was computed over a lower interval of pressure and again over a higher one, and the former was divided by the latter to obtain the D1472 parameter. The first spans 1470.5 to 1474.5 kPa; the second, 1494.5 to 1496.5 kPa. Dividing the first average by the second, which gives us 0.79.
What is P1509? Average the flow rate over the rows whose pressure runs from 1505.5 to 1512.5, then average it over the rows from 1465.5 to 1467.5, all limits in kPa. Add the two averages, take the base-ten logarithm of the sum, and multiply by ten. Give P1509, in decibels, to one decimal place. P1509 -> 16.6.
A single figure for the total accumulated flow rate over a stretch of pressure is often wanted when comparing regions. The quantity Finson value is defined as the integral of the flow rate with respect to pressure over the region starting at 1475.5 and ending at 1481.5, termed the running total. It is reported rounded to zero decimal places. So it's 129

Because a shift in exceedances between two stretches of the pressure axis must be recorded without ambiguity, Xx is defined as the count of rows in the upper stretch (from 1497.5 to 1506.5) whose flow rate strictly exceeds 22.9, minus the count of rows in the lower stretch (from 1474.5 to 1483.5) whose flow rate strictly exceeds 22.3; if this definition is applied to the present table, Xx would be 2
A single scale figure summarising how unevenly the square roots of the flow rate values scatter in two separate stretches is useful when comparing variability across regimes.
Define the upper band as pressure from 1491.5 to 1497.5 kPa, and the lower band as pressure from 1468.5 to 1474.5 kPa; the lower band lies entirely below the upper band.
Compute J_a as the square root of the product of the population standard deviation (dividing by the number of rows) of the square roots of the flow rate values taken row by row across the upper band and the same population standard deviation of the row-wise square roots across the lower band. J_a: 0.085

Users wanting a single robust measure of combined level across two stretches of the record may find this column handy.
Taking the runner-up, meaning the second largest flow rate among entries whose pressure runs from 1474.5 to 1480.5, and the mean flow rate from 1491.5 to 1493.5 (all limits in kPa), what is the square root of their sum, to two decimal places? 6.82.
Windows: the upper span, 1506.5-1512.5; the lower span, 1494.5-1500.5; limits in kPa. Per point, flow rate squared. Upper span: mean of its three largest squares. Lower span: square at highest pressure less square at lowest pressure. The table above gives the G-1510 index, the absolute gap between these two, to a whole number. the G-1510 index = 620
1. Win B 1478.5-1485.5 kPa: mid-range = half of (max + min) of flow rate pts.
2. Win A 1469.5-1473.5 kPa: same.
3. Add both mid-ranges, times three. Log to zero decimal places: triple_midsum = 120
